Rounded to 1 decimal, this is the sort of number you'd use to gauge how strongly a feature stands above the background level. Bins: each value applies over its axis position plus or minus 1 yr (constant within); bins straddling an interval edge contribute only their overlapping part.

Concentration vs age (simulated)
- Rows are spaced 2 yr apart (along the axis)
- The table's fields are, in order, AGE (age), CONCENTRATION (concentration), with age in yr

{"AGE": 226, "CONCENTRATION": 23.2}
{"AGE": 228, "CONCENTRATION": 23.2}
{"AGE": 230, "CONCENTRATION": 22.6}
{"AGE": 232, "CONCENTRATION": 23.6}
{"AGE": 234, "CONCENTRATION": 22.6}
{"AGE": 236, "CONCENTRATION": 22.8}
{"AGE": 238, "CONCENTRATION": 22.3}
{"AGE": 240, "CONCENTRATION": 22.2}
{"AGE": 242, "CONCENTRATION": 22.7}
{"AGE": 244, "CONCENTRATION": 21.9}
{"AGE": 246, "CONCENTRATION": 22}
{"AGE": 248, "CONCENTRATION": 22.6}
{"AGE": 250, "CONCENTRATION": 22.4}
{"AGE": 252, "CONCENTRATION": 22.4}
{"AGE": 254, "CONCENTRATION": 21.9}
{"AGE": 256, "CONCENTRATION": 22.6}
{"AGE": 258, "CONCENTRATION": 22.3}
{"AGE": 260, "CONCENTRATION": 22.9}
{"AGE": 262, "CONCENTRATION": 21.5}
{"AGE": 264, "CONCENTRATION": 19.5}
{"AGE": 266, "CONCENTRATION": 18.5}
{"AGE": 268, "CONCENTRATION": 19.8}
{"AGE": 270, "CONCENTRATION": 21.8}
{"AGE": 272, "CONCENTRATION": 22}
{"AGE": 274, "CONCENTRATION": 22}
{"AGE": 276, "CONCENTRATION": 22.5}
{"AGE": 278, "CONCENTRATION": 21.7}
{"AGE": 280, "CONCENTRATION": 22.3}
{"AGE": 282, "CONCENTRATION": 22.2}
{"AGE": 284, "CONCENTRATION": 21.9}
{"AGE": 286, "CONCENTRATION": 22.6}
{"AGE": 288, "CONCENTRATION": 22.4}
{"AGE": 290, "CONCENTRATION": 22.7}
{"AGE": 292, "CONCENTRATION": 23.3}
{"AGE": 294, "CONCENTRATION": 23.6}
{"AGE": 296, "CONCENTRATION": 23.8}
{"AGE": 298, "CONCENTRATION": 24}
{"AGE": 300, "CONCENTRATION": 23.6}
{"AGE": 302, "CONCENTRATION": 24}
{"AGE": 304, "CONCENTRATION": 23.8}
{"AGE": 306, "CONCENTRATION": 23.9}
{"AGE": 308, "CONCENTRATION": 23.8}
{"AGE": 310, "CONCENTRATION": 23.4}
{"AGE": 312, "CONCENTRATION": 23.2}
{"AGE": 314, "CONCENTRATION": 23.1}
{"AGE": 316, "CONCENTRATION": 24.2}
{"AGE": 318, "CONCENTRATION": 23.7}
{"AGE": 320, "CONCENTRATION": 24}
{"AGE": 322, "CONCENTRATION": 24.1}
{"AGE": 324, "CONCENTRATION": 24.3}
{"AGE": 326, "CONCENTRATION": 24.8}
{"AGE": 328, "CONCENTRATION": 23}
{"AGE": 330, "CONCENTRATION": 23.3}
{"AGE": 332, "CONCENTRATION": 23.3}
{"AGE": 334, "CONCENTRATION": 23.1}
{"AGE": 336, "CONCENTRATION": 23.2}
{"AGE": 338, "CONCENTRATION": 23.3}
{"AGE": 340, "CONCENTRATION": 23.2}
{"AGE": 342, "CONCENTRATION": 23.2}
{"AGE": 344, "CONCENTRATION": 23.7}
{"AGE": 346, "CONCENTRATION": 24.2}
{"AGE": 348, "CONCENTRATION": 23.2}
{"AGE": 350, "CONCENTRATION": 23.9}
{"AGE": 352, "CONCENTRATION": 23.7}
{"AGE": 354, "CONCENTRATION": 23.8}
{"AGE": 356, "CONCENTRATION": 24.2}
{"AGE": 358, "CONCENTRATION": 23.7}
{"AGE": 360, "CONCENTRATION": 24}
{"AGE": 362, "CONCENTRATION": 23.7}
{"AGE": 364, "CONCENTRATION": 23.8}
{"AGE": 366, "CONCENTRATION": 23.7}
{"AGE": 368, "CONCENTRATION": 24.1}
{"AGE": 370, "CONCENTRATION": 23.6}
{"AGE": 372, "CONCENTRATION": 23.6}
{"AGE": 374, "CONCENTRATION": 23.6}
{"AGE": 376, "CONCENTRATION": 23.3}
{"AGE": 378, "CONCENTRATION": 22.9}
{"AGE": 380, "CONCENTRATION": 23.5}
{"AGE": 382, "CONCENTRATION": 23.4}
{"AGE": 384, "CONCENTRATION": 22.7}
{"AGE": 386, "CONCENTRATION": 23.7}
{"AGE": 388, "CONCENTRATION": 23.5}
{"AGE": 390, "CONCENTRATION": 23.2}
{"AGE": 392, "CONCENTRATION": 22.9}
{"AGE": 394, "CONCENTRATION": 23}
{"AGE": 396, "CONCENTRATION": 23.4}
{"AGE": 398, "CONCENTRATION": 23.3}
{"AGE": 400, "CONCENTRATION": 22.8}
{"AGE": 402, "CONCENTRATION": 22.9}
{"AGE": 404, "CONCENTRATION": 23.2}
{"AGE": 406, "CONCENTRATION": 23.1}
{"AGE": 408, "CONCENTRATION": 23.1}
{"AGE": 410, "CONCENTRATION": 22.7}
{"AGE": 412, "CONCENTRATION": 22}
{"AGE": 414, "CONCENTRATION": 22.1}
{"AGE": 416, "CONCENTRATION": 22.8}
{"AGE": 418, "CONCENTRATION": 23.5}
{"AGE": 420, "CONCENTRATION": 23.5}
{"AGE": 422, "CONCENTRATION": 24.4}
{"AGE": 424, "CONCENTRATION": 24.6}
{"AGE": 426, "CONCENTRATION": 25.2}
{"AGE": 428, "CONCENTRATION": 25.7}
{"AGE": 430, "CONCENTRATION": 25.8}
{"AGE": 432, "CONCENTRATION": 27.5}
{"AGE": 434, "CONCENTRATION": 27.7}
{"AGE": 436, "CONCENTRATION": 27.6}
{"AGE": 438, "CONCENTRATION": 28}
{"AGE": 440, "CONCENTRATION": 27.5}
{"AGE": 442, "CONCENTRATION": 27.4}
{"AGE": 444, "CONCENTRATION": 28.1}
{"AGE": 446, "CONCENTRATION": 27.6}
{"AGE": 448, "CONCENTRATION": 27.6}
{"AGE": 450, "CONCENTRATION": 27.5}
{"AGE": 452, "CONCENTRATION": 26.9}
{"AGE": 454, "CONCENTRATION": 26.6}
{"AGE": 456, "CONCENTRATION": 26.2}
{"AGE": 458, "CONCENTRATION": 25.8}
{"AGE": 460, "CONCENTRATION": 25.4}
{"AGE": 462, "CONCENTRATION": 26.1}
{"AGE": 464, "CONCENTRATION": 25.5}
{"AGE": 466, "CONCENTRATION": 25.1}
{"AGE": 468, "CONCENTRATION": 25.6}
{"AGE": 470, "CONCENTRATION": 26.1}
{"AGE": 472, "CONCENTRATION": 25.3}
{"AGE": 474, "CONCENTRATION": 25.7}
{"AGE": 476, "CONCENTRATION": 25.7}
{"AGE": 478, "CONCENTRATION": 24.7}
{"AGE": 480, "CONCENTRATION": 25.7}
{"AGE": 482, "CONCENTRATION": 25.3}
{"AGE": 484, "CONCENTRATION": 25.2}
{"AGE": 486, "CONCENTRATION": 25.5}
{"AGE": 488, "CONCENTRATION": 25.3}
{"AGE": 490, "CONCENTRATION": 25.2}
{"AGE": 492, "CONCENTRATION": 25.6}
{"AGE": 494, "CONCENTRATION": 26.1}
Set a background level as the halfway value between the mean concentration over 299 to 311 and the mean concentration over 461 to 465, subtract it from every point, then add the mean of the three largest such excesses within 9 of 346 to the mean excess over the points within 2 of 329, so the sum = -2.4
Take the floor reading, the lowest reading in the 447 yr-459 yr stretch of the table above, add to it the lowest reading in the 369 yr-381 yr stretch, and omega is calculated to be 48.7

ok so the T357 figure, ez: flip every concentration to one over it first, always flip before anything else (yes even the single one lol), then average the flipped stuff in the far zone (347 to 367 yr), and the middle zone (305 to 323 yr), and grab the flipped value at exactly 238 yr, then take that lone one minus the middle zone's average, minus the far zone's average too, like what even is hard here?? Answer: -0.039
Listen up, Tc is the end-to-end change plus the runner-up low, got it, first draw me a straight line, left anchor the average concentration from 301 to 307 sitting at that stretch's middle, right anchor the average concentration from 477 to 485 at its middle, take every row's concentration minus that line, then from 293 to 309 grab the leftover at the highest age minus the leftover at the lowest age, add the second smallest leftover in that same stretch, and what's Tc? -0.1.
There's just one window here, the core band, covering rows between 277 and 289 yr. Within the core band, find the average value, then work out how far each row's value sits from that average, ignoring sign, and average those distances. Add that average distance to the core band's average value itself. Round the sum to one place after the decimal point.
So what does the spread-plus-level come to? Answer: 22.4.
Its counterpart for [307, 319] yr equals 23.9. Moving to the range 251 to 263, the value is 22.6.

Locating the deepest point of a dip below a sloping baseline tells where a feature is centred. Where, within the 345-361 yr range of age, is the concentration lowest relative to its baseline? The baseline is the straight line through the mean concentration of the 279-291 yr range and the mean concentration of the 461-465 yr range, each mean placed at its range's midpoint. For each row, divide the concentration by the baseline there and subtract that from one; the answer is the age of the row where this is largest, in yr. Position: 348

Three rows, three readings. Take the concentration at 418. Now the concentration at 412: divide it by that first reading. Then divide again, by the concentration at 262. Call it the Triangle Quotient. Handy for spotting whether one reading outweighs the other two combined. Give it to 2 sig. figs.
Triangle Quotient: 0.044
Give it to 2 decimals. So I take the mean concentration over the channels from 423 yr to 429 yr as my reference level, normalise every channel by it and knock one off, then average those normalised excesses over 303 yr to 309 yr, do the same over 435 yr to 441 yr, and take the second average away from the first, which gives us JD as -0.15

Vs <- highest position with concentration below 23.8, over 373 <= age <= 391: 390 yr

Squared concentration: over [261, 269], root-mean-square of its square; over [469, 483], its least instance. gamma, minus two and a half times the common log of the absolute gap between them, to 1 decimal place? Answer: -5.8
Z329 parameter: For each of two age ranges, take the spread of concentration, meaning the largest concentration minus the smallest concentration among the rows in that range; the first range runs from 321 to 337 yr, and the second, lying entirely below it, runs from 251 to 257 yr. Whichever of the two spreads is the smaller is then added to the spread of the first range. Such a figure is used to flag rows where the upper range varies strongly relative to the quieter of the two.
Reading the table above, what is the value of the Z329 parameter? 2.5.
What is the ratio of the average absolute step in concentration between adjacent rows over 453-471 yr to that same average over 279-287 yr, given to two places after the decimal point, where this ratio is 1.33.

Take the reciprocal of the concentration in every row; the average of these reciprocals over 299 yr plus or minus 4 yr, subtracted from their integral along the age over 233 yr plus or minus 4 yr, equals 0.308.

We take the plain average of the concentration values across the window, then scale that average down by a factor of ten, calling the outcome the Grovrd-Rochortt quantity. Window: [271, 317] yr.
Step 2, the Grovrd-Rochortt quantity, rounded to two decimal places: 2.30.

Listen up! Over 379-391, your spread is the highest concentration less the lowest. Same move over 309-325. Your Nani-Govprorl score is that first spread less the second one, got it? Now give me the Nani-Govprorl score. -0.2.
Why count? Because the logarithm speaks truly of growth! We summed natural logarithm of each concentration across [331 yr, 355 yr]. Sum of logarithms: 38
